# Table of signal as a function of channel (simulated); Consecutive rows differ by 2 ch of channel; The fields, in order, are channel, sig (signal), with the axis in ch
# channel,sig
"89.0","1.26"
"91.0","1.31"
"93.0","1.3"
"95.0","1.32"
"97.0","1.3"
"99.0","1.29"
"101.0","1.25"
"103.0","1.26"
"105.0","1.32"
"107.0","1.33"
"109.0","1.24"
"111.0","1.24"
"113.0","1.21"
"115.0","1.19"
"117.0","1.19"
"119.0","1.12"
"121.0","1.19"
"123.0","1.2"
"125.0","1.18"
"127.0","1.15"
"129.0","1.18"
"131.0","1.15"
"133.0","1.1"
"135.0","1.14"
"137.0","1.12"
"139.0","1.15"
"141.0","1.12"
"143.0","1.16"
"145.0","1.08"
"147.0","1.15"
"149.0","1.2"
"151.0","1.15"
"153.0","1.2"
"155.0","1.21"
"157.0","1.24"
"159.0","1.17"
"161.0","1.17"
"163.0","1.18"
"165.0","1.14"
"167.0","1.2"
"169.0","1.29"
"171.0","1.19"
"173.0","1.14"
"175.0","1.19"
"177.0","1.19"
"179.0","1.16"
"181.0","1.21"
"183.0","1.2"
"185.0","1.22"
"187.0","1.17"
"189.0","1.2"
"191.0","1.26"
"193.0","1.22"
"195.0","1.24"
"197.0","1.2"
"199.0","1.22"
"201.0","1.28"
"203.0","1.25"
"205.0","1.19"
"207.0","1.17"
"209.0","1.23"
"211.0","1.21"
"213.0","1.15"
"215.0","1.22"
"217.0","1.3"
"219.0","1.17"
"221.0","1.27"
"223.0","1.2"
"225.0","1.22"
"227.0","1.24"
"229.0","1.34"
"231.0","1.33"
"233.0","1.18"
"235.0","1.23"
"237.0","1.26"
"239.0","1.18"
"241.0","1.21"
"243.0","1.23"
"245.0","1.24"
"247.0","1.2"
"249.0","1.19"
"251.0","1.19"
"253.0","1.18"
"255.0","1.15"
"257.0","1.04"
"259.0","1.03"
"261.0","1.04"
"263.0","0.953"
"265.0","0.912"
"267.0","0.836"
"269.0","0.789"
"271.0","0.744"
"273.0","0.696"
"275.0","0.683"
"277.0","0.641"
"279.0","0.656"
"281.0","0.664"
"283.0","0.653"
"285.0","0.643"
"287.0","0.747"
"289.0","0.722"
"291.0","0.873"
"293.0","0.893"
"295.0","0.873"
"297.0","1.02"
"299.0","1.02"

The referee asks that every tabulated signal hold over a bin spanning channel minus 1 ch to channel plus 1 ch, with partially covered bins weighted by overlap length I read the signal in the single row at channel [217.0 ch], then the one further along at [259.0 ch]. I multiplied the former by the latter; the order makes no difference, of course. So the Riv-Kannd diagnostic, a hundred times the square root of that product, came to 116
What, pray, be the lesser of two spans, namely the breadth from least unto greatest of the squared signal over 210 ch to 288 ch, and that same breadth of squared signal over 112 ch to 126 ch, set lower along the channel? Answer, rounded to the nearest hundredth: 0.21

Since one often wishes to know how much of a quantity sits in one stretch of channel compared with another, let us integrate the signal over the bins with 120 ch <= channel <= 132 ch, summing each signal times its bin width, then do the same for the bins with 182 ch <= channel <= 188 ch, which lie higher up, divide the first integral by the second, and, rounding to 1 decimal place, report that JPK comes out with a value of 2.0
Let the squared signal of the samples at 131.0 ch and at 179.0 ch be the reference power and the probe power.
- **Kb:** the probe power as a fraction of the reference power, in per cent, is 102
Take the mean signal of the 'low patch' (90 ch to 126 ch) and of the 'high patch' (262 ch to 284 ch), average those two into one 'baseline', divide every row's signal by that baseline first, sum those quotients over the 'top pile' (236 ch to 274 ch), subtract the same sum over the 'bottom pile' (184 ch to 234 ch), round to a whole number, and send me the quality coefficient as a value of -11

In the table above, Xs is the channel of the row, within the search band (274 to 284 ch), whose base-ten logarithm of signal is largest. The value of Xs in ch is 275.0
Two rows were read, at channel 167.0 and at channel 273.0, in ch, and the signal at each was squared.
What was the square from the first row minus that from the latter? 0.96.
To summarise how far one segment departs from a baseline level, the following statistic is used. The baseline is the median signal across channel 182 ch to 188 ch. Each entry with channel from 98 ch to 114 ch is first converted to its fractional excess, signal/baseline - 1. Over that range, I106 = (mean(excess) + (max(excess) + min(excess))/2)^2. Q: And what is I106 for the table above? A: 0.0131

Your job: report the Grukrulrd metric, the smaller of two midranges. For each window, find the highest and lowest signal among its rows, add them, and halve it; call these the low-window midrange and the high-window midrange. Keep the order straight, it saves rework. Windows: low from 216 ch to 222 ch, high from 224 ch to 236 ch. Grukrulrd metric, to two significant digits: 1.2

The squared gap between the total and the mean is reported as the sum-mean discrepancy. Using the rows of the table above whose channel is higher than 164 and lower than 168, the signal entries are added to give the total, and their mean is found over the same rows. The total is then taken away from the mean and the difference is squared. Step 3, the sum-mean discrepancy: 1.37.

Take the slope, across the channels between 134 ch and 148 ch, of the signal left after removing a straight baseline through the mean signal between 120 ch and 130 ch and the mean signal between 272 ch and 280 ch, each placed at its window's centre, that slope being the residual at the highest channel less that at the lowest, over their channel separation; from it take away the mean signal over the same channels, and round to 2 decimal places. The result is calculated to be -1.13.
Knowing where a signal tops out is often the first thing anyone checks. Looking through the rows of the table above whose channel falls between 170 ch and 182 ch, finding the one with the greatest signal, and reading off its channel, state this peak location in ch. 181.0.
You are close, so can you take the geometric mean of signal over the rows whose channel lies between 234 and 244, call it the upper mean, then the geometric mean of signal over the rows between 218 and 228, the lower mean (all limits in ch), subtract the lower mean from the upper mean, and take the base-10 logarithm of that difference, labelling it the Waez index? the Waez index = -2.66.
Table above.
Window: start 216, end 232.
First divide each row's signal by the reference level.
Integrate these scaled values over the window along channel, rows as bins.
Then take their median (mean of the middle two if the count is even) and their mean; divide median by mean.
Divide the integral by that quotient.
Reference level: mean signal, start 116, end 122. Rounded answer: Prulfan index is 17.3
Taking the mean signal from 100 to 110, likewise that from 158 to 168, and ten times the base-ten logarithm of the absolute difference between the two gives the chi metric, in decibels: -10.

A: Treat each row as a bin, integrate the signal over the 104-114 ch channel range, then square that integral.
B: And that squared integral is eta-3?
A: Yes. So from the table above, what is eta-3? 161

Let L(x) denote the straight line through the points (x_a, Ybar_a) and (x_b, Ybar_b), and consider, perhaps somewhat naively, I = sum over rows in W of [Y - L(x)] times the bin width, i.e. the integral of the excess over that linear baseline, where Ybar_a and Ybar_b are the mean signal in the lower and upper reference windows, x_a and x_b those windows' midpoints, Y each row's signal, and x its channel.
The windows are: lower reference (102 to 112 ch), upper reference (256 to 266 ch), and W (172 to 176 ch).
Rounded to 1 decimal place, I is 0.0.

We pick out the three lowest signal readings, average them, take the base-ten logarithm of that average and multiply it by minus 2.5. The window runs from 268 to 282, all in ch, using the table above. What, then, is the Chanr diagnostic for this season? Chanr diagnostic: 0.46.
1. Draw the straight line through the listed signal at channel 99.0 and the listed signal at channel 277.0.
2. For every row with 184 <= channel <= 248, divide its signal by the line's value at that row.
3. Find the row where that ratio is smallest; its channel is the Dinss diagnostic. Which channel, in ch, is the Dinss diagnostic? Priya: 187.0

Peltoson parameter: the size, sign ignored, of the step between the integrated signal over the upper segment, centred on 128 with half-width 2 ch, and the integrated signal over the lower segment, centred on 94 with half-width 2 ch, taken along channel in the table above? 0.6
